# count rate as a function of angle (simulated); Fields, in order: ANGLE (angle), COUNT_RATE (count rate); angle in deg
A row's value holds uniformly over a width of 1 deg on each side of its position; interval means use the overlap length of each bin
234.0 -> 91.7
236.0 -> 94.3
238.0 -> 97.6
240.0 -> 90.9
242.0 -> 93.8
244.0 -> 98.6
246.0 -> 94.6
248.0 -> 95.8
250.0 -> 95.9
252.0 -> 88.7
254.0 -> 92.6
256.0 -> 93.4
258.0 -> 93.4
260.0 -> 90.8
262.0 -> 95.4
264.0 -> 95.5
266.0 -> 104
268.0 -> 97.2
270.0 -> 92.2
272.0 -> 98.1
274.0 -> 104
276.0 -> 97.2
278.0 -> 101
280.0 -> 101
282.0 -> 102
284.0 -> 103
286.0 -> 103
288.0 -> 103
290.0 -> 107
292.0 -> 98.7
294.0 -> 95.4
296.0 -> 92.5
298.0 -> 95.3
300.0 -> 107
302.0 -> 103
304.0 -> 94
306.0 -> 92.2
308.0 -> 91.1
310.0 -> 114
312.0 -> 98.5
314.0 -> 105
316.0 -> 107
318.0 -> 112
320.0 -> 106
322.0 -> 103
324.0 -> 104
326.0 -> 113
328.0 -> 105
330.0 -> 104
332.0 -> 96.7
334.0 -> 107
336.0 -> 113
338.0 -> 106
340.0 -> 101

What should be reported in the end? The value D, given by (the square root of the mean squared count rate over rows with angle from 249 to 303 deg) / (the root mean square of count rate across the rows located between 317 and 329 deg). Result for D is 0.92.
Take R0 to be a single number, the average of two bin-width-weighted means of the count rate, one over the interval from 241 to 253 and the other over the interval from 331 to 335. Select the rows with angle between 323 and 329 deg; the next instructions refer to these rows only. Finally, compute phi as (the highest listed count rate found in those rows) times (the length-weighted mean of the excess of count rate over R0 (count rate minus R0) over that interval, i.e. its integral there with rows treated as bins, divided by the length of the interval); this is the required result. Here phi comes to 1031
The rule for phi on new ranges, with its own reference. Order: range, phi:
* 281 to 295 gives 377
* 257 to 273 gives -248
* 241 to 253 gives -359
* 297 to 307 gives 10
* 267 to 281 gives 48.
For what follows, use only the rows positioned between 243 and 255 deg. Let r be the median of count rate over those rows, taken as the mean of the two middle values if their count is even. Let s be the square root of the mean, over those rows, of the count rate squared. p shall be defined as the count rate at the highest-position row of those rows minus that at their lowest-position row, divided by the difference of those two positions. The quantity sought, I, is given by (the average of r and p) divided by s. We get 0.501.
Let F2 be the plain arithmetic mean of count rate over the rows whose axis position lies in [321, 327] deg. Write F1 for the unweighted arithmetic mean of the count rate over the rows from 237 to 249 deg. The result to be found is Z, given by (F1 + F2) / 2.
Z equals 101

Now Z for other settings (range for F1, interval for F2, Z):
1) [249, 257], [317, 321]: 101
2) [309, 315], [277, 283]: 104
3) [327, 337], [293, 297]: 100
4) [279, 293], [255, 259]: 98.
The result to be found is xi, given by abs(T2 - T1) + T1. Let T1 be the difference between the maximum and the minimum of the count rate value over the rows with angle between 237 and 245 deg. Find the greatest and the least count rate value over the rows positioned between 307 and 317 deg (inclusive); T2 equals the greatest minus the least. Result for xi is 23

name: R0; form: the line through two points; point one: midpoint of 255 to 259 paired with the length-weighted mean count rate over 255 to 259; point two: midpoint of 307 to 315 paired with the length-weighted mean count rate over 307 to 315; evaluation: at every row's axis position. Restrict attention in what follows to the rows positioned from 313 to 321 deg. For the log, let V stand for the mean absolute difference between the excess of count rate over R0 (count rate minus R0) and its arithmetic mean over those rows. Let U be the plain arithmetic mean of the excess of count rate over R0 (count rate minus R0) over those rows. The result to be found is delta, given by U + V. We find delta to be 6.5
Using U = 4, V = 2.2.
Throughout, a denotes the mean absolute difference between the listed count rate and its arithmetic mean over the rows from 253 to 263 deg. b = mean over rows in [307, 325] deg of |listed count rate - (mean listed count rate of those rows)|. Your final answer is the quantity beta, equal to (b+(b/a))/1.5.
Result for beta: 6.0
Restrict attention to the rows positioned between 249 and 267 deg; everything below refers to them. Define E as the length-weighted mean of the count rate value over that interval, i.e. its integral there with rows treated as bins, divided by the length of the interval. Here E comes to 94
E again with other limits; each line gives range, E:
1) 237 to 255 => 94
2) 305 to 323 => 103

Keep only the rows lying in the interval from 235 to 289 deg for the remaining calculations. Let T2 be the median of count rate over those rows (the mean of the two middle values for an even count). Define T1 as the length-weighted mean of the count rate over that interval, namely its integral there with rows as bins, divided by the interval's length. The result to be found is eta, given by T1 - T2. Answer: 1.0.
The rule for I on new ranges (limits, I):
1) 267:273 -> 0.508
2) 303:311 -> 0.491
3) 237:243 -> 0.493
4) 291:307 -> 0.487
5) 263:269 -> 0.493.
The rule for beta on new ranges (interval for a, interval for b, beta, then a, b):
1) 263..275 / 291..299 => 1.4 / 3.7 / 2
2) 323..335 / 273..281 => 1.6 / 3.4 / 2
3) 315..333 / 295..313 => 5.4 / 3.4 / 6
